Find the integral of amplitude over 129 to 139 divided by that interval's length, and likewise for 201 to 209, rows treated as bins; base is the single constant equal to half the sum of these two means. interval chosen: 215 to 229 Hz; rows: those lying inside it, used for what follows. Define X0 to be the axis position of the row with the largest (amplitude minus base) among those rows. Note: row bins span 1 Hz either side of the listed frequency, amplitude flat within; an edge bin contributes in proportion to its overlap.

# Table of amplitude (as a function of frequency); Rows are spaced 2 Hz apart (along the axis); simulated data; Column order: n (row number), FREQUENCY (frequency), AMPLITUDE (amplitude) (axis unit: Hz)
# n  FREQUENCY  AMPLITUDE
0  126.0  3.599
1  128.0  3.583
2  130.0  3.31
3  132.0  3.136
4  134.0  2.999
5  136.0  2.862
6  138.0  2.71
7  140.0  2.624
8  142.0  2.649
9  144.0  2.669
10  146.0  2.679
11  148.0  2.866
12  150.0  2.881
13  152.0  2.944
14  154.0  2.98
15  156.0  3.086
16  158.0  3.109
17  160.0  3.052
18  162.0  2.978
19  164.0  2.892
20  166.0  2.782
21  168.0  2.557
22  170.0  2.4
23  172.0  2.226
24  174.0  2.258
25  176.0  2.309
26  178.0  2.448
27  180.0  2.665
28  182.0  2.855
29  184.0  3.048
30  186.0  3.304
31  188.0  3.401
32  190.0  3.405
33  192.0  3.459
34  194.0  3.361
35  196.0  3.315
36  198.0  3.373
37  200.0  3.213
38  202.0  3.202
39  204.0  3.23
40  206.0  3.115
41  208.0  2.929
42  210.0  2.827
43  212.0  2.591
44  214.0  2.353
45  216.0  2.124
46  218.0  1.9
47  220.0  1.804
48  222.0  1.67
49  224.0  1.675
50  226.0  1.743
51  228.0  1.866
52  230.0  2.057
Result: 216.0 Hz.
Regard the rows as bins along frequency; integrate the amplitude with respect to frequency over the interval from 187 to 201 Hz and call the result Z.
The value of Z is 47.1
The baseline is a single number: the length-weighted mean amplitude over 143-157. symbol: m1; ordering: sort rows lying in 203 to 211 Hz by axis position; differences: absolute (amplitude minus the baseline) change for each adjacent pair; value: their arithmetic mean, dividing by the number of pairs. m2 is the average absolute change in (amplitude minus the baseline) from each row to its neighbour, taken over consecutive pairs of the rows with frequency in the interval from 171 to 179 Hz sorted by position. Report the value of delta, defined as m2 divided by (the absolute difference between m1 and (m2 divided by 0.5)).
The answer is 5.4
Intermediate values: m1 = 0.134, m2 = 0.074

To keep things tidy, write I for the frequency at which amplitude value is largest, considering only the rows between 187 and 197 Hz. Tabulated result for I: 192.0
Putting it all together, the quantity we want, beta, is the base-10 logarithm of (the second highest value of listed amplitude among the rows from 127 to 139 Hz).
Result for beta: 0.52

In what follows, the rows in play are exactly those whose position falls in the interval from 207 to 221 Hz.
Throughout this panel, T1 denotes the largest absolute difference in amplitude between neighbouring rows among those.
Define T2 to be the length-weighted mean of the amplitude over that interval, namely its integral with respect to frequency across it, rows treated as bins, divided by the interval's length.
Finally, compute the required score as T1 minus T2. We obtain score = -2.1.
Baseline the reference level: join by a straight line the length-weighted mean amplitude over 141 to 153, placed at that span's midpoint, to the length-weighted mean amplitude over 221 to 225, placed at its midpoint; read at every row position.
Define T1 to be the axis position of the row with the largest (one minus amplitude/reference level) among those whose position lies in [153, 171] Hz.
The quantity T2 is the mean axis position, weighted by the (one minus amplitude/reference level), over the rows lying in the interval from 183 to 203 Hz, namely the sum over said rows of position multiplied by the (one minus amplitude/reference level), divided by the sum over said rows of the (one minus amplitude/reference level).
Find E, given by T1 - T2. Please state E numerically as -23.6 Hz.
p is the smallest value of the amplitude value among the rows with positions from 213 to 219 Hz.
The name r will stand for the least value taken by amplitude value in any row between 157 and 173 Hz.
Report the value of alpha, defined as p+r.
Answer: 4.1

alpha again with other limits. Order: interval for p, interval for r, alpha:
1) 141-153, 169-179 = 4.9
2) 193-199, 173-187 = 5.6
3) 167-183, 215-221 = 4.0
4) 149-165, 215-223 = 4.6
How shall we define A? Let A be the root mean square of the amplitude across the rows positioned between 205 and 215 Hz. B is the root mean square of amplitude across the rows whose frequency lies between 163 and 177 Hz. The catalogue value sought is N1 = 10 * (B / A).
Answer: 9.0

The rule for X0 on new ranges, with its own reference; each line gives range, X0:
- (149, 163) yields 158.0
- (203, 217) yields 204.0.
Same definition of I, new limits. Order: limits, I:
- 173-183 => 182.0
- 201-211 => 204.0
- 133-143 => 134.0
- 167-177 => 168.0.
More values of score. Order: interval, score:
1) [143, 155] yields -2.6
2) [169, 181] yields -2.2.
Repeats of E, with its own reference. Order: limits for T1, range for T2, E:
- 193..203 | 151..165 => 41.5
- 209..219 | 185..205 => 22.7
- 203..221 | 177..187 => 36.4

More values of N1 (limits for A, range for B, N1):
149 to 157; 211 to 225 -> 6.9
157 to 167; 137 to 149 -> 9.1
